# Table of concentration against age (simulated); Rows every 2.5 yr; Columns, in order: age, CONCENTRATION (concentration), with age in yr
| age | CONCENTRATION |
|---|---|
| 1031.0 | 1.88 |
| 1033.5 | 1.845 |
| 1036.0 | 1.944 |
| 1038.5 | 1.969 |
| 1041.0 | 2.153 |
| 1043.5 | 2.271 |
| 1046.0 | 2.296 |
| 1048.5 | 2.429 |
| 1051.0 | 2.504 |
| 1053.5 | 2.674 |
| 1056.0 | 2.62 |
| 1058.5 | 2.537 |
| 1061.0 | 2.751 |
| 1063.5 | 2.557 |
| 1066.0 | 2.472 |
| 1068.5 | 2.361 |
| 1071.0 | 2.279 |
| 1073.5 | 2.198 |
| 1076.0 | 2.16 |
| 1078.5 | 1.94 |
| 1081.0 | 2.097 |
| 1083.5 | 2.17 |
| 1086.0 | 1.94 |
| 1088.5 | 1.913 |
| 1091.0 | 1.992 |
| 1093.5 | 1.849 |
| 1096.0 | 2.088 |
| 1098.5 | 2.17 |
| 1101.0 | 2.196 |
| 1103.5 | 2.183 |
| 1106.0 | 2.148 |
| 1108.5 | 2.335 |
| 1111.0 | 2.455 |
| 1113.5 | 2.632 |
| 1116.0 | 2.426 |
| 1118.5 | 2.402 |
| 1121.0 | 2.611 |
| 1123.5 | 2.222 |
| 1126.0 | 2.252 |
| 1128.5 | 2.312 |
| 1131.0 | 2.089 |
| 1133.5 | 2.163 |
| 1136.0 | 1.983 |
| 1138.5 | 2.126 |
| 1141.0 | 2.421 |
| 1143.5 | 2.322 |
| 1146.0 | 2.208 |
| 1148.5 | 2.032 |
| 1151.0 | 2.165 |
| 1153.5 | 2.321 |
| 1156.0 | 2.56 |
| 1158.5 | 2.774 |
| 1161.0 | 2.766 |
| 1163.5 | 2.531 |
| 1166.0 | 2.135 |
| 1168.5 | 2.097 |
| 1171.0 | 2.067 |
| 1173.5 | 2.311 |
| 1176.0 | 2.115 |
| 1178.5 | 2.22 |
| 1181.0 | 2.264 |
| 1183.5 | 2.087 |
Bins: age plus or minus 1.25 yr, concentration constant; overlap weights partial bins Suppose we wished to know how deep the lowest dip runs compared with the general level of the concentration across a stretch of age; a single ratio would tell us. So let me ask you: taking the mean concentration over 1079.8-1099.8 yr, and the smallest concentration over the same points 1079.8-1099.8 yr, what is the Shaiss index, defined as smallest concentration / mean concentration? 0.912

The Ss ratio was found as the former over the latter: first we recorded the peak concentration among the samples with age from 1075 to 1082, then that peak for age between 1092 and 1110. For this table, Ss 0.93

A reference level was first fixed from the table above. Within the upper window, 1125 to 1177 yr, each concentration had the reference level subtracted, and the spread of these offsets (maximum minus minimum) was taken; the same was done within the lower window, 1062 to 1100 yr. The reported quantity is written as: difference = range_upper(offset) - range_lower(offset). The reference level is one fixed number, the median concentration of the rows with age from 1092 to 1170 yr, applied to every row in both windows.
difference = 0.08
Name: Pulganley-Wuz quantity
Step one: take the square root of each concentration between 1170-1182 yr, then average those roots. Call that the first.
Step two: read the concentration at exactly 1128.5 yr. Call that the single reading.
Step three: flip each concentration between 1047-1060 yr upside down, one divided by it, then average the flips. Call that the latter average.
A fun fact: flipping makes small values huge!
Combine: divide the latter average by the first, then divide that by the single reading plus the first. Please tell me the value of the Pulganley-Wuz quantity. 0.070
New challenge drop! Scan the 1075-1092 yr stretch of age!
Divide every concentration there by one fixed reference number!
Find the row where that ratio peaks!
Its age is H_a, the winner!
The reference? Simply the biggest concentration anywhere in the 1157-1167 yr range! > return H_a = 1083.5 yr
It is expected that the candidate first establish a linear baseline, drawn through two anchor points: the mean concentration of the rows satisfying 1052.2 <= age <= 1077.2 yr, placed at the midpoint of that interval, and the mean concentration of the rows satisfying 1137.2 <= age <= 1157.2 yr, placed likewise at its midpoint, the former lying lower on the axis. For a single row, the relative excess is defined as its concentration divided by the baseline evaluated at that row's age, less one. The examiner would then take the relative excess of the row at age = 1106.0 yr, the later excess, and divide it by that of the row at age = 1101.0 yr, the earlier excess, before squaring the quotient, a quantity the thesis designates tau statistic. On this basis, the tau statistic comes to 1.5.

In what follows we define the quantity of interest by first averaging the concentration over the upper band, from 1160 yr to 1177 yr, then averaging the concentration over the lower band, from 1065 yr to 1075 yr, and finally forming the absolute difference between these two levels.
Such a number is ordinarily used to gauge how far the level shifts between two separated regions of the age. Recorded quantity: 0.04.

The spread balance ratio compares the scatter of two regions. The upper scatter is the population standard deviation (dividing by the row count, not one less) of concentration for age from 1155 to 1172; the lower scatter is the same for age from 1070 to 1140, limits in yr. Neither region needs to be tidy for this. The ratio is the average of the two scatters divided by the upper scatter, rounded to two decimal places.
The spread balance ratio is 0.83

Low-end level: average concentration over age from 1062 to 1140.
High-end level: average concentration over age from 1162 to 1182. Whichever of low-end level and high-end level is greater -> 2.22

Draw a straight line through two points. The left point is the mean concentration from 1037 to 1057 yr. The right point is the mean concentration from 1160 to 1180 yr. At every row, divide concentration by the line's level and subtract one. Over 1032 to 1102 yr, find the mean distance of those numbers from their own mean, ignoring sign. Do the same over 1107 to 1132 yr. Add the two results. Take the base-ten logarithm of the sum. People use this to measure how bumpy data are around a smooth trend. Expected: -0.84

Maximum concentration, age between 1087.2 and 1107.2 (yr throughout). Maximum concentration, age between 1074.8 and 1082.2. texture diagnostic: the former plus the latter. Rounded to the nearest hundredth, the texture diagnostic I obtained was 4.36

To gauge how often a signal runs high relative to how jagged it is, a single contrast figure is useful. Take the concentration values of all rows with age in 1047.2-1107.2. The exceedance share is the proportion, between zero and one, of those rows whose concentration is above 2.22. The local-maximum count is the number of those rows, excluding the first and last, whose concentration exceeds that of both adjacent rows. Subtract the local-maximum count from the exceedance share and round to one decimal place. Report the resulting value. -4.6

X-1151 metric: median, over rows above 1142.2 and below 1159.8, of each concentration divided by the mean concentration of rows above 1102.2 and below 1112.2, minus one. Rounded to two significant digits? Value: 0.018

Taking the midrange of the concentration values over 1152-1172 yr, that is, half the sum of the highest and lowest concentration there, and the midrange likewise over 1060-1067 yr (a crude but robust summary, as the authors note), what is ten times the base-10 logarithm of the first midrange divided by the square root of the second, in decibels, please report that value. 1.8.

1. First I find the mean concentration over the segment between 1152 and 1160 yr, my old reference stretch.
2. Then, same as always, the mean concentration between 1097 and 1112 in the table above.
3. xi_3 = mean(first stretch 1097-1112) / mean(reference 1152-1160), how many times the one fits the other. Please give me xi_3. 0.9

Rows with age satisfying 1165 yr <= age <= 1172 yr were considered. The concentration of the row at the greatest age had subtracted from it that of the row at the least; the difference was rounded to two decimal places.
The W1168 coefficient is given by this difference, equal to -0.07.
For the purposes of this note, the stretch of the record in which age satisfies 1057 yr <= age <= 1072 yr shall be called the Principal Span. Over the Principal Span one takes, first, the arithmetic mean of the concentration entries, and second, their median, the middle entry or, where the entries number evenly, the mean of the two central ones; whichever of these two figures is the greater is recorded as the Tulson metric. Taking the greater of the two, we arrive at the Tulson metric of 2.5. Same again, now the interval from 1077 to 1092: 2.0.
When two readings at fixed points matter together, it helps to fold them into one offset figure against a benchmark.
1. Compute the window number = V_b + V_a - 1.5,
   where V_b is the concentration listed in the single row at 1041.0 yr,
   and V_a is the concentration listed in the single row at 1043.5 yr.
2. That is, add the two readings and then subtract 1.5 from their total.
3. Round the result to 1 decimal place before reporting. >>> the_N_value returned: 2.9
